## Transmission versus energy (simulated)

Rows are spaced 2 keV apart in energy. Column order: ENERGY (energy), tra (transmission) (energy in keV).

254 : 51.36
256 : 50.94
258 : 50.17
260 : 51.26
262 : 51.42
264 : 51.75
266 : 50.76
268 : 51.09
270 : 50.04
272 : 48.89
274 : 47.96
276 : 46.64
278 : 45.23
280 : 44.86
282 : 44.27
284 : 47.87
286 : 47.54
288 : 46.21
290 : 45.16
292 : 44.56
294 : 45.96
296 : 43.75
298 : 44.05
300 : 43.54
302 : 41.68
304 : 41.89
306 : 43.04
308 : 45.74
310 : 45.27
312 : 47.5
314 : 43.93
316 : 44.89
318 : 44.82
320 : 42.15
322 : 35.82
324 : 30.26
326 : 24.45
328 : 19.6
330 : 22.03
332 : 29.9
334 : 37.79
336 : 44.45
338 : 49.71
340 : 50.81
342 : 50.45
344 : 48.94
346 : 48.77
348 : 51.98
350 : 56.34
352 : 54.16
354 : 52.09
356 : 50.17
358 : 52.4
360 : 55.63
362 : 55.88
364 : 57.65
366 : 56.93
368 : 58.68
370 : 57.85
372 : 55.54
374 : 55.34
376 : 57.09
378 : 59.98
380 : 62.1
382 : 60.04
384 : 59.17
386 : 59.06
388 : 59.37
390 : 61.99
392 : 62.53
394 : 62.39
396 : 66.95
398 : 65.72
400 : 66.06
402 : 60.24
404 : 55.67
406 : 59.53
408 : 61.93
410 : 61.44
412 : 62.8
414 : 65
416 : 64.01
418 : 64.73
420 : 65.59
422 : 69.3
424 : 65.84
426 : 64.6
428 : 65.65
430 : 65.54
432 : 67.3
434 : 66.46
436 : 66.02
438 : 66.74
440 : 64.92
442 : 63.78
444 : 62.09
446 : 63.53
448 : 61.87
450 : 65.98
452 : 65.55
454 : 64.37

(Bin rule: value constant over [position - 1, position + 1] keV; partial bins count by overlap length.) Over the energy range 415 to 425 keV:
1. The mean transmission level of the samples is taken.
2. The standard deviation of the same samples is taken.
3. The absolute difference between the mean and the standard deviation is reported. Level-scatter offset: 64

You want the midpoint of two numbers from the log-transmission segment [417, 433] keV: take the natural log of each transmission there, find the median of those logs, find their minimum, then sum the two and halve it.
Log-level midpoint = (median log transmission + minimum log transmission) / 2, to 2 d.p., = 4.18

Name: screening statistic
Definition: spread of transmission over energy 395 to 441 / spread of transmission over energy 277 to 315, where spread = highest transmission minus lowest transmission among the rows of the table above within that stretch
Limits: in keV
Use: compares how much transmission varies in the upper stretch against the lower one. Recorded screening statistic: 2.2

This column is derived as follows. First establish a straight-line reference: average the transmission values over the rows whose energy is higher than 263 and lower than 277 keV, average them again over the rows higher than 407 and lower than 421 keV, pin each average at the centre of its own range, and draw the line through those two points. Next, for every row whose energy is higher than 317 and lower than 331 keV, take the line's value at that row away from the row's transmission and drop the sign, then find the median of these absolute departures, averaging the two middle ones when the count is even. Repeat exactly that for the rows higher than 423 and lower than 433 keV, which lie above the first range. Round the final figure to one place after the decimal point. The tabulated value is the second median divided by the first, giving 0.0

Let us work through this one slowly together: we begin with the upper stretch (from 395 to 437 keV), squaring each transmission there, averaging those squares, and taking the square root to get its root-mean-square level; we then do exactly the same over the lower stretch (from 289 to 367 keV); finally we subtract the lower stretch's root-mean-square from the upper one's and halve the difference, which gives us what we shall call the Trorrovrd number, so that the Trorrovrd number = 9.4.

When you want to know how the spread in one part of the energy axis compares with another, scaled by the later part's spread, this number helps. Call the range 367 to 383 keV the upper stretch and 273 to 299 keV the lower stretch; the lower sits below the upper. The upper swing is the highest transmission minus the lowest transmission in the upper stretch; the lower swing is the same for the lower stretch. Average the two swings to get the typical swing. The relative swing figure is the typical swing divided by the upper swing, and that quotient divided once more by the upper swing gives 0.12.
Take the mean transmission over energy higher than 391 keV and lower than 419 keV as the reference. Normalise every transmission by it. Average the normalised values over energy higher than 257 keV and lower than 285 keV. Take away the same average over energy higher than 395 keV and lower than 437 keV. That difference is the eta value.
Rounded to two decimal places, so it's -0.25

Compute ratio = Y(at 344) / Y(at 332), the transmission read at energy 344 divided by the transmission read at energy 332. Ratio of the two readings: 1.64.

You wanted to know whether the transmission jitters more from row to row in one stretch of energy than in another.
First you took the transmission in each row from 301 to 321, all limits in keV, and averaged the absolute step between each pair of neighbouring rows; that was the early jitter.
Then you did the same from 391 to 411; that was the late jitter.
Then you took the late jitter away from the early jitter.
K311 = -1.0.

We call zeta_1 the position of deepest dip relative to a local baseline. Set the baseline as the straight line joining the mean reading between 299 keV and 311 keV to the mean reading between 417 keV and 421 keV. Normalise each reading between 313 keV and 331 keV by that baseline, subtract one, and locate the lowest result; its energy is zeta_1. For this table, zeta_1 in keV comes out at 328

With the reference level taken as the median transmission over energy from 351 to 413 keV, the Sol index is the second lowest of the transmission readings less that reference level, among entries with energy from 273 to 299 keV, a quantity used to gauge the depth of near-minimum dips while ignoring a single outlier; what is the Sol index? -15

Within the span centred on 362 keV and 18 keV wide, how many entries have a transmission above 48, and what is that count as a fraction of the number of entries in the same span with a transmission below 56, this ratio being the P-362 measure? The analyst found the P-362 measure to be 1.8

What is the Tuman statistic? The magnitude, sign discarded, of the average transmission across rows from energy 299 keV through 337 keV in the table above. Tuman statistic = 38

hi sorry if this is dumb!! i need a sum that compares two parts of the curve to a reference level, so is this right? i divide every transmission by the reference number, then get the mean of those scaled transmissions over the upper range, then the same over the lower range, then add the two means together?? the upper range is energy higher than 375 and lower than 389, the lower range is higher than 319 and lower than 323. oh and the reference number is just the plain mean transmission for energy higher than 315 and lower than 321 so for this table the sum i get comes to 2.2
